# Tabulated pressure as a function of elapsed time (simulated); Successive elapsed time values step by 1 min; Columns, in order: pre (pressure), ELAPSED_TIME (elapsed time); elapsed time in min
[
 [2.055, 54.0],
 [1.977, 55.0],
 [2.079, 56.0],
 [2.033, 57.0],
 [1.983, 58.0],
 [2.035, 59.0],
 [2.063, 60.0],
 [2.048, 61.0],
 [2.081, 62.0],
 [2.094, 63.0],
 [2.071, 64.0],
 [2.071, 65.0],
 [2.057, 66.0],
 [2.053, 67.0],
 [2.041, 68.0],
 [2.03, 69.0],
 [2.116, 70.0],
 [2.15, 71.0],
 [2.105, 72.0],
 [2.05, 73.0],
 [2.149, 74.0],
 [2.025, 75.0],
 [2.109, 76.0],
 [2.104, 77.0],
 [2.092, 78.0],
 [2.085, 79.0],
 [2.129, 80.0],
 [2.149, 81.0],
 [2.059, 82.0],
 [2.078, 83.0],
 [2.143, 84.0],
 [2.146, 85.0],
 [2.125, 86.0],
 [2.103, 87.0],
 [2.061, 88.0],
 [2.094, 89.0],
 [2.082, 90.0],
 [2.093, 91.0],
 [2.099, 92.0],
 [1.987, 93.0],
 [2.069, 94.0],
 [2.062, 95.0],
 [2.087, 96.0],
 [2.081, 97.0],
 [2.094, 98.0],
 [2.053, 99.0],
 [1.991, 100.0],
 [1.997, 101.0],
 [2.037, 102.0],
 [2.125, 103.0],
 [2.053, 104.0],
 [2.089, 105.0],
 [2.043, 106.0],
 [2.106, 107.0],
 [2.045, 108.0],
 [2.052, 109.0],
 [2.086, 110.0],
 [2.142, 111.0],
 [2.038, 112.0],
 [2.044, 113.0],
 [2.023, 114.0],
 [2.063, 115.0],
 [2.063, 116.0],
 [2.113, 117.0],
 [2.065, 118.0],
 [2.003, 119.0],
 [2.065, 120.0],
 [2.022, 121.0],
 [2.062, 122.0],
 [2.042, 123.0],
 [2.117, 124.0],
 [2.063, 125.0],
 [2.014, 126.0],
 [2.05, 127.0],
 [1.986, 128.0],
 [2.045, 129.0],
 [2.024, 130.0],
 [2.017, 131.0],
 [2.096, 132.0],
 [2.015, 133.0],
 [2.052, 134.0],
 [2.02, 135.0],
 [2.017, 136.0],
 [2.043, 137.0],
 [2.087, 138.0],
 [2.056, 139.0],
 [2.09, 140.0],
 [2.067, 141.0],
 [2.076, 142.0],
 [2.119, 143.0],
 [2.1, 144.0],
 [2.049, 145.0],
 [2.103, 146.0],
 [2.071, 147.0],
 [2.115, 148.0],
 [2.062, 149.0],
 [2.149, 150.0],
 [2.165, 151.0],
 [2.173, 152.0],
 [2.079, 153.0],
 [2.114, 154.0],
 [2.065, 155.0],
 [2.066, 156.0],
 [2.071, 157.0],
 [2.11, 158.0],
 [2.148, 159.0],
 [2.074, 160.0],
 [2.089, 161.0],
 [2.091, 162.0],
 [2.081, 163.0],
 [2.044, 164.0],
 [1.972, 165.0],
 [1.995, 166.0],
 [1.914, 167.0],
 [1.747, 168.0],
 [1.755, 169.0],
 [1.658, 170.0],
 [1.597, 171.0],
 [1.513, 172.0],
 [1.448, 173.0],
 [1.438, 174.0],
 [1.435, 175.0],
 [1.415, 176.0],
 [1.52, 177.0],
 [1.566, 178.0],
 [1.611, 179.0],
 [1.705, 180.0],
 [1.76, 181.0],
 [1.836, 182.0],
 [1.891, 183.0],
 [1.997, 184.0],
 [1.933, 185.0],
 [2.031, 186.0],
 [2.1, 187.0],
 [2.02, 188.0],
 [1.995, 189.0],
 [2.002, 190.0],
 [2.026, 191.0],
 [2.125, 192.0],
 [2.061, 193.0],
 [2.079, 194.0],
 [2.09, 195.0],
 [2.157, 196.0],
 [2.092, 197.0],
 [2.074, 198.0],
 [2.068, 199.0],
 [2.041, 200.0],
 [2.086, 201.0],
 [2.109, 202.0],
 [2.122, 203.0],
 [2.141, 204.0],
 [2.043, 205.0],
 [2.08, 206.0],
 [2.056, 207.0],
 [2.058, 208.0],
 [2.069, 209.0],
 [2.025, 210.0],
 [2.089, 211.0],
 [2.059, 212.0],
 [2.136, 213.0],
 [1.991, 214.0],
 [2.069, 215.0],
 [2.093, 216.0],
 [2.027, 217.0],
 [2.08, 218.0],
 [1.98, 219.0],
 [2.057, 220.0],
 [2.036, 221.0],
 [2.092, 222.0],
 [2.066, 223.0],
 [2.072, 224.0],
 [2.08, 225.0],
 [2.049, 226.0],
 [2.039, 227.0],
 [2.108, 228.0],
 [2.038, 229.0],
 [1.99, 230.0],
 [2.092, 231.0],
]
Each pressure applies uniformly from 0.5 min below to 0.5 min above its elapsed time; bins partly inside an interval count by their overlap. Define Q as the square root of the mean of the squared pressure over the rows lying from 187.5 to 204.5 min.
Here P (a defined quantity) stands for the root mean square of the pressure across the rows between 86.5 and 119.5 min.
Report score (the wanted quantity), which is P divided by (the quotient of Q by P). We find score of 2.05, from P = 2.07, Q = 2.08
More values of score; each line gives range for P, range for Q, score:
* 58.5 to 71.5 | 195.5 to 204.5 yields 2.04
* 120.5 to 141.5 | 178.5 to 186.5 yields 2.26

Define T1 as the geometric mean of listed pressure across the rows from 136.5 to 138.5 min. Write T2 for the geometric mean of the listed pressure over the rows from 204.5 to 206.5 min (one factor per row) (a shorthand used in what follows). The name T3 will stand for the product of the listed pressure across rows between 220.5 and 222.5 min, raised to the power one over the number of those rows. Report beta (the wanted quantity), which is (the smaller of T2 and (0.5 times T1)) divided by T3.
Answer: 0.500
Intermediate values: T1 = 2.06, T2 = 2.06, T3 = 2.064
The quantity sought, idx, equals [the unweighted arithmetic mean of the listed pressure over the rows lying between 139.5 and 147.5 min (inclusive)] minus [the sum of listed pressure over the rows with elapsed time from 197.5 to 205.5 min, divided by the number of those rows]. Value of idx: 0.00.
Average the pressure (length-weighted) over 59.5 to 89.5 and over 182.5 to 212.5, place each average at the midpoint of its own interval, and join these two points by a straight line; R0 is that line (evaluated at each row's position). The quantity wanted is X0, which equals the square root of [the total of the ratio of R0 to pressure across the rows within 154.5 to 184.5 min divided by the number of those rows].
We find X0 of 1.08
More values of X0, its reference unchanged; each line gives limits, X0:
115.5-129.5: 1.01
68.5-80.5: 1.00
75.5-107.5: 1.00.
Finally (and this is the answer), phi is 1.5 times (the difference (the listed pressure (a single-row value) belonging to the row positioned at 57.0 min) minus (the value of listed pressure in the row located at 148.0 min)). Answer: -0.12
